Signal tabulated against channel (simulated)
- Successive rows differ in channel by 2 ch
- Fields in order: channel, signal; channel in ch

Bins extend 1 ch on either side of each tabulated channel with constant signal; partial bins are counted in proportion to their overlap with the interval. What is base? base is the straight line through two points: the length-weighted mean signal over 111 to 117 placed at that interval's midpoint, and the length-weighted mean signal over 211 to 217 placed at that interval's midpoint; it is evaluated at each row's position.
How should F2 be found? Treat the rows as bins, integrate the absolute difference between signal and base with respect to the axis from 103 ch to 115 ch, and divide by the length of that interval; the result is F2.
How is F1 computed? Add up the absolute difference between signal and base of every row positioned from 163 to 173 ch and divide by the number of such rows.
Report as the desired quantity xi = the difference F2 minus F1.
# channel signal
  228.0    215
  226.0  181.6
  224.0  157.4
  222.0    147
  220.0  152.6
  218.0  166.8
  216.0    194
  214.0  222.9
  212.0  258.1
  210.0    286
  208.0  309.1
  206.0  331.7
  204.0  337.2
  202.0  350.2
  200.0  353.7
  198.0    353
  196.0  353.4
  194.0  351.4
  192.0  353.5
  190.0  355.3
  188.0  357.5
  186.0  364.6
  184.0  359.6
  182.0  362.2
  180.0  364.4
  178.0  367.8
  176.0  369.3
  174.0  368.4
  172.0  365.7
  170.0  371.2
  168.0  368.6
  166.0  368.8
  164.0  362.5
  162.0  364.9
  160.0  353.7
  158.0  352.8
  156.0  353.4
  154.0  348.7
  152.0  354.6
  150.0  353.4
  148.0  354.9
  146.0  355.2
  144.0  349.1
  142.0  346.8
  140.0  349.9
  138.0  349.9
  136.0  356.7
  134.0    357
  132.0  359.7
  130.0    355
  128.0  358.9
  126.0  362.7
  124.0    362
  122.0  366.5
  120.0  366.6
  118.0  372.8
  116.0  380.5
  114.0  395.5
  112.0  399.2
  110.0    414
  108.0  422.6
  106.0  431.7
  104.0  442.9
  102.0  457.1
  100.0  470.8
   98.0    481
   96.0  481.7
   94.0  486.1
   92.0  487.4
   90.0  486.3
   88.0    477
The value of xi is -48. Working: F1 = 66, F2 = 18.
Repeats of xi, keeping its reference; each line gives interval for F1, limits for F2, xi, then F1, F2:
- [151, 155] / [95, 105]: 27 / 25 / 52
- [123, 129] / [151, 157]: 17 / 11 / 27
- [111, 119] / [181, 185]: 77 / 7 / 84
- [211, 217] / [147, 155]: 3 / 20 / 23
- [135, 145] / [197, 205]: 99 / 3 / 102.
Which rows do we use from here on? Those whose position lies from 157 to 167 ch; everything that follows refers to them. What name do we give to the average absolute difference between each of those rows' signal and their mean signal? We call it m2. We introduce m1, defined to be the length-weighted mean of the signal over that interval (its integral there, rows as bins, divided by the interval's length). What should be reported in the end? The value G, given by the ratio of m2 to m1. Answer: 0.016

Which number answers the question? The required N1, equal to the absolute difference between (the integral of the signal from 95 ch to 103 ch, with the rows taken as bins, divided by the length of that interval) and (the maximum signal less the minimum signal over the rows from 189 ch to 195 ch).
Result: 469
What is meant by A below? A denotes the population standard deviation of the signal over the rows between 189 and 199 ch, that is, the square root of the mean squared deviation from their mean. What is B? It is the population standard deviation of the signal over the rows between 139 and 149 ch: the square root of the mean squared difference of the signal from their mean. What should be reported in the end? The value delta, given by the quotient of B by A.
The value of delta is 2.67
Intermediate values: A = 1.2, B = 3.3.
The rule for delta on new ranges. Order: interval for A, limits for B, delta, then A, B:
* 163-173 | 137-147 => 0.92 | 3.0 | 2.8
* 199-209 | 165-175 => 0.11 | 15.9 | 1.7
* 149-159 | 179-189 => 1.36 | 2.0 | 2.8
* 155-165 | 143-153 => 0.44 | 5.2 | 2.3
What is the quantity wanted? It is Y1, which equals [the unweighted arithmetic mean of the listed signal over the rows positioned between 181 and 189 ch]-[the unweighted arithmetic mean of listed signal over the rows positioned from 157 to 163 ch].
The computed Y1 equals 4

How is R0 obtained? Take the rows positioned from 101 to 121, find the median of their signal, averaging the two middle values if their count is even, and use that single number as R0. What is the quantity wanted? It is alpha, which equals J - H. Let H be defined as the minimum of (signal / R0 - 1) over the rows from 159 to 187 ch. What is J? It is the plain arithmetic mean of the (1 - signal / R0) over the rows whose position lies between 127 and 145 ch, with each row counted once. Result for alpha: 0.26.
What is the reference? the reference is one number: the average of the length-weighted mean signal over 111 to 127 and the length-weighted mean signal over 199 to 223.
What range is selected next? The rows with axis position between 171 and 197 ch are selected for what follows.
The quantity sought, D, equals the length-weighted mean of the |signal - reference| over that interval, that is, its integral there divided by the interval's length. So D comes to 44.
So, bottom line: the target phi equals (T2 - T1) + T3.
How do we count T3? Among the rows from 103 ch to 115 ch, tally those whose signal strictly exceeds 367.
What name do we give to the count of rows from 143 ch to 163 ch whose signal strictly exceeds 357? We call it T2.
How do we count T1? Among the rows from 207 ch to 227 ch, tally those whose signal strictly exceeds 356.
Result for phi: 7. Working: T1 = 0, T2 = 1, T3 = 6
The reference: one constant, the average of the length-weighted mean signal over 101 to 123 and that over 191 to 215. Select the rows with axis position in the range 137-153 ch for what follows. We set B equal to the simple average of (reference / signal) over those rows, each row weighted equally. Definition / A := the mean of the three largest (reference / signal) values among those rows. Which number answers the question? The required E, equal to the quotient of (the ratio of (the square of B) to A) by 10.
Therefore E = 0.102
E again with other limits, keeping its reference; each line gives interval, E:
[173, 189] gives 0.098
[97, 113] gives 0.078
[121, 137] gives 0.100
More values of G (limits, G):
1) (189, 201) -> 0.002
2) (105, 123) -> 0.051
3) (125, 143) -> 0.012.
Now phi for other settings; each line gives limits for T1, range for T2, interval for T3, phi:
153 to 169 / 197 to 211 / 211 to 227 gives -4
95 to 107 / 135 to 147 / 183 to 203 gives -6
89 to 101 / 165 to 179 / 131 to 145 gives 1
